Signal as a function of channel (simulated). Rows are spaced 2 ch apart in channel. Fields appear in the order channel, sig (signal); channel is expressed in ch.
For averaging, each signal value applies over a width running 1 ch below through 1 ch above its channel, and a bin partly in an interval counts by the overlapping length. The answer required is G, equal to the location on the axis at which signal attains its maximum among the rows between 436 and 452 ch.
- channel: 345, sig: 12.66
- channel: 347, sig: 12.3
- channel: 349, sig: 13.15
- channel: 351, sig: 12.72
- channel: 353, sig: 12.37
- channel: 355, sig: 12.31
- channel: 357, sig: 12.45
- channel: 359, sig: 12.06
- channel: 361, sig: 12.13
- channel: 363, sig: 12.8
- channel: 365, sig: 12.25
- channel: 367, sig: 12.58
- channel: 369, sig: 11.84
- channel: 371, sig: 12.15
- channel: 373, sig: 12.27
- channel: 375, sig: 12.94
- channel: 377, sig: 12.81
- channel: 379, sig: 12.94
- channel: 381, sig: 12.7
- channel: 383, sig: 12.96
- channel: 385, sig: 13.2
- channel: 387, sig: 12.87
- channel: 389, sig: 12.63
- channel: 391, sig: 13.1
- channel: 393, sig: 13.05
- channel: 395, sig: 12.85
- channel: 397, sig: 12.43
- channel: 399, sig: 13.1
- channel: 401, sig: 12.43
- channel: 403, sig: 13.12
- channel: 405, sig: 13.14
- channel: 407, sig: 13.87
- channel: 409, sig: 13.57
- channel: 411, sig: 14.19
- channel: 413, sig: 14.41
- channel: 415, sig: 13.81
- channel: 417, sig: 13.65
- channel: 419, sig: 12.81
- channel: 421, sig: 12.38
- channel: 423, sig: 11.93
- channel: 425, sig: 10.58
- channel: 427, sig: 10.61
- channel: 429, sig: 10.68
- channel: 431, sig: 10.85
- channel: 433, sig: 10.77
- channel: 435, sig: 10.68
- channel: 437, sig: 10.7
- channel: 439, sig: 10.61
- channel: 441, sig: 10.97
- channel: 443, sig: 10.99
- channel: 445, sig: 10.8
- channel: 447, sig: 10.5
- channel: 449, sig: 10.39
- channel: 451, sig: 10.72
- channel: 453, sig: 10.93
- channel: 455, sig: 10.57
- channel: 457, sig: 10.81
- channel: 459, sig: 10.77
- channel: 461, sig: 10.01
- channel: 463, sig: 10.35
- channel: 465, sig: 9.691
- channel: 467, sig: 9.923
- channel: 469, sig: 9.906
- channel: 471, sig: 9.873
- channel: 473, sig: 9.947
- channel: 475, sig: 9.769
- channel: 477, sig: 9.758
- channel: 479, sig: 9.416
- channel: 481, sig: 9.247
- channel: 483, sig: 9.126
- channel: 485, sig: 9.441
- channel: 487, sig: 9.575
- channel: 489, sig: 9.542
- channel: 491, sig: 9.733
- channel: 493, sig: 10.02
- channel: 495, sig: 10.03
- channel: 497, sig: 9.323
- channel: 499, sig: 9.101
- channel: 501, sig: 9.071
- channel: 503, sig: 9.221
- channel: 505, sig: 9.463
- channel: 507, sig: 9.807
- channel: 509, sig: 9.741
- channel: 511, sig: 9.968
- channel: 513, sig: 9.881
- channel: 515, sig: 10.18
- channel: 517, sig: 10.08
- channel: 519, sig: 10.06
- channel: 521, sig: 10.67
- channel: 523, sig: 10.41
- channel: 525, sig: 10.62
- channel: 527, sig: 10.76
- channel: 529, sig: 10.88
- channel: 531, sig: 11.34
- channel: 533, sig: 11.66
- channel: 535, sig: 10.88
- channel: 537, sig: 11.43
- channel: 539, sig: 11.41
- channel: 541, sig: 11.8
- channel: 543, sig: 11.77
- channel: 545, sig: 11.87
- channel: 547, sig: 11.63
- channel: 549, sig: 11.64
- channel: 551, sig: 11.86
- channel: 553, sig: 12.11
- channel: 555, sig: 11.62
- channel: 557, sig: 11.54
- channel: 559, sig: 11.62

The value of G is 443 ch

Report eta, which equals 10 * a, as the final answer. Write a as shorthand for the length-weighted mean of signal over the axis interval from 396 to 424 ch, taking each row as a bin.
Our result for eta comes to 132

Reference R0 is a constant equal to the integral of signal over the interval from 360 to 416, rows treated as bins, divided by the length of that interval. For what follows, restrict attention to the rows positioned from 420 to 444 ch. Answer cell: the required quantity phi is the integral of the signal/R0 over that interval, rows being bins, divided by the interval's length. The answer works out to 0.85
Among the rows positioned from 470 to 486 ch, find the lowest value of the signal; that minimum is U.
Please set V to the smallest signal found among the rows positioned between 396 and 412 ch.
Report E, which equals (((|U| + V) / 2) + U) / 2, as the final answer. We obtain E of 10.0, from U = 9.126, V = 12.43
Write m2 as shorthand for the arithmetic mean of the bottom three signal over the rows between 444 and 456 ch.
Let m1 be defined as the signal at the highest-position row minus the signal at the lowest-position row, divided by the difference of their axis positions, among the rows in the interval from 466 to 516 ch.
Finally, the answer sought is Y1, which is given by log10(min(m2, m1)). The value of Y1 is -2.27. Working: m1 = 0.01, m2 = 10.5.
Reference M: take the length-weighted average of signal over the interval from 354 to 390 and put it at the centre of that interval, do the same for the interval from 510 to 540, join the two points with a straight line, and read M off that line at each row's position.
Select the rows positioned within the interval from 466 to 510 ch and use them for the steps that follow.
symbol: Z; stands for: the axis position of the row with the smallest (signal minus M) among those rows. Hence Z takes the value 483 ch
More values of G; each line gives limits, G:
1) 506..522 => 521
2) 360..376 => 375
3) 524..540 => 533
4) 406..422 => 413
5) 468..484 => 473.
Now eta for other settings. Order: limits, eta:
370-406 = 128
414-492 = 106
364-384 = 125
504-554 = 109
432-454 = 107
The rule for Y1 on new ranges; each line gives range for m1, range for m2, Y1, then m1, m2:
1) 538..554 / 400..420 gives -1.30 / 0.05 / 12.8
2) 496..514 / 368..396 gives -1.46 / 0.03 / 12.1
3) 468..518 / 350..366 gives -2.44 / 0.00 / 12.1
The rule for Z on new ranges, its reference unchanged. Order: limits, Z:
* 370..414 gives 371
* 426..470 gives 465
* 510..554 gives 513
